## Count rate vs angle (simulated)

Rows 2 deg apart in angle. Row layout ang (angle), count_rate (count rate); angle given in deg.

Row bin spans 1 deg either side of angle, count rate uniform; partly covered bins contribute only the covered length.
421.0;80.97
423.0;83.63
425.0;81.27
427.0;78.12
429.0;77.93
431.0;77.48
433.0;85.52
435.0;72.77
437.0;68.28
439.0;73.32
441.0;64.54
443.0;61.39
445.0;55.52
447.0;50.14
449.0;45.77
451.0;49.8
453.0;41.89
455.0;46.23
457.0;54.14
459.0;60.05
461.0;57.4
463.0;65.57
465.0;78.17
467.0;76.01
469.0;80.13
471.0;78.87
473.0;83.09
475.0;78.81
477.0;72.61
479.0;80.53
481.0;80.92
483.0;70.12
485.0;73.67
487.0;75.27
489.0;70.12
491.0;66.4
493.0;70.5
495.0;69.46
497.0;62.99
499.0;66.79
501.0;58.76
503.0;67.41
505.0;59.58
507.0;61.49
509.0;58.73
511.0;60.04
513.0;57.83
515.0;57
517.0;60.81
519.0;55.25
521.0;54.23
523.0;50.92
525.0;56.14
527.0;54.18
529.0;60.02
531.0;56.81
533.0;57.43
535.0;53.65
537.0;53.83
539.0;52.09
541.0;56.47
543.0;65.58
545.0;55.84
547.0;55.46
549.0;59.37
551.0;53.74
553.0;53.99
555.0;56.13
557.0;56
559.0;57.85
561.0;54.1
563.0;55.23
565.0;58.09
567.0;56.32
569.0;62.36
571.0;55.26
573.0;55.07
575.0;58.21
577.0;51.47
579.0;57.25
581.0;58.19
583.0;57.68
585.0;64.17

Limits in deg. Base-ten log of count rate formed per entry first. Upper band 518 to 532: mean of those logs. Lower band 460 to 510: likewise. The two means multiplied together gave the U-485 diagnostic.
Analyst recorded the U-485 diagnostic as 3.22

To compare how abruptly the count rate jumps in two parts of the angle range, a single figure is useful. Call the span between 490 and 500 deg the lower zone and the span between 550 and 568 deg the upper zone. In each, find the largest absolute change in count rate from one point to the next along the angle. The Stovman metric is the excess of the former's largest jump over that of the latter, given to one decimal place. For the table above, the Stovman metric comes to 2.7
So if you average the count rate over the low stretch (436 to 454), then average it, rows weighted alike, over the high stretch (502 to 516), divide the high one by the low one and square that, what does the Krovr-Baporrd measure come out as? 1.1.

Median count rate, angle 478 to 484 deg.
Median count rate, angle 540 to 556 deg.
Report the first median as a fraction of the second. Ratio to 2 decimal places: 1.44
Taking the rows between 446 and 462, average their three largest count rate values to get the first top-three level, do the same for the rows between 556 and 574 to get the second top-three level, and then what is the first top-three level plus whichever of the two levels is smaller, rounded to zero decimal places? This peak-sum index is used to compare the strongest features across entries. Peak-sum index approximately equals 114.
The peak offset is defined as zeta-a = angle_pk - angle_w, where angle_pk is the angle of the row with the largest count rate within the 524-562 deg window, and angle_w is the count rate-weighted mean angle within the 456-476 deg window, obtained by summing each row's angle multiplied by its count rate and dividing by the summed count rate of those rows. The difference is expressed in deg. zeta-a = 76.3 deg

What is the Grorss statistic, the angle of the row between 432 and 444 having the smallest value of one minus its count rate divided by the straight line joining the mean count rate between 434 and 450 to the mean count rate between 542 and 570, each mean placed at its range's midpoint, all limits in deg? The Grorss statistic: 433.0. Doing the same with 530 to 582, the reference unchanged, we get 543.0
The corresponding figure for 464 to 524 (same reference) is 473.0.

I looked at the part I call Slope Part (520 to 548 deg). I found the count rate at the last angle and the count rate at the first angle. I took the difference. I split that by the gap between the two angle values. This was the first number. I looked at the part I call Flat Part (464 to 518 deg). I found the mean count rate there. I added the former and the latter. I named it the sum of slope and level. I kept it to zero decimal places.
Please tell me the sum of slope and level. 70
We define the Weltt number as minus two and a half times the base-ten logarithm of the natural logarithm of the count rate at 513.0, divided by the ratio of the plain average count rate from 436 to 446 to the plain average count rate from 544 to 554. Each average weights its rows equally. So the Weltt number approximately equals -1.36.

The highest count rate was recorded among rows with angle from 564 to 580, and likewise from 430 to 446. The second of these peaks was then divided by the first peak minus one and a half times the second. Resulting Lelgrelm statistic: -1.30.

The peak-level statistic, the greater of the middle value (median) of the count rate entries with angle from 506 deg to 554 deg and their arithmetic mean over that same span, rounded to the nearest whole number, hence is 57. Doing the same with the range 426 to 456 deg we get 65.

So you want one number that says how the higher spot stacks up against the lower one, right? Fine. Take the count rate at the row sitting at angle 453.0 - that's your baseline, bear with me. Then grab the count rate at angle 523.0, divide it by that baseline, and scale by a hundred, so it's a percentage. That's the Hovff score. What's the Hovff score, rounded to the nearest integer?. 122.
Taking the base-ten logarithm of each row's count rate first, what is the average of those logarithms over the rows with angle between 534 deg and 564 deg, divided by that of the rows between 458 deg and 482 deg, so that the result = 0.94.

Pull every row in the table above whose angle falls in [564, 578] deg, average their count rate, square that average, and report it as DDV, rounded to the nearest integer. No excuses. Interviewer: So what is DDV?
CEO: 3213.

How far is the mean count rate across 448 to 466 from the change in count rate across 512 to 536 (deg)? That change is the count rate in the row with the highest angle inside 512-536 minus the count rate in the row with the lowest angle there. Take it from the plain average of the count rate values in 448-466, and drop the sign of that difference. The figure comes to 59.6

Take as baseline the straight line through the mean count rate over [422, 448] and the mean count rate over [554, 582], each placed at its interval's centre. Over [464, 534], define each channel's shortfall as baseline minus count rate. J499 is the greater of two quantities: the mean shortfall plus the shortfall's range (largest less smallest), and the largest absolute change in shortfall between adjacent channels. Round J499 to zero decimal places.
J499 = 25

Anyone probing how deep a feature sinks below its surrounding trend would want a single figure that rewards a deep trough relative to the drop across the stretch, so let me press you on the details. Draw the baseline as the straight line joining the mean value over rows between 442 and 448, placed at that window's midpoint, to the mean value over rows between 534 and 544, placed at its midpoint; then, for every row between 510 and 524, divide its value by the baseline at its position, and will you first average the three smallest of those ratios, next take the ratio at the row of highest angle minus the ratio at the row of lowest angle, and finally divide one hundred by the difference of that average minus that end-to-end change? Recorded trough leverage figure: 90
